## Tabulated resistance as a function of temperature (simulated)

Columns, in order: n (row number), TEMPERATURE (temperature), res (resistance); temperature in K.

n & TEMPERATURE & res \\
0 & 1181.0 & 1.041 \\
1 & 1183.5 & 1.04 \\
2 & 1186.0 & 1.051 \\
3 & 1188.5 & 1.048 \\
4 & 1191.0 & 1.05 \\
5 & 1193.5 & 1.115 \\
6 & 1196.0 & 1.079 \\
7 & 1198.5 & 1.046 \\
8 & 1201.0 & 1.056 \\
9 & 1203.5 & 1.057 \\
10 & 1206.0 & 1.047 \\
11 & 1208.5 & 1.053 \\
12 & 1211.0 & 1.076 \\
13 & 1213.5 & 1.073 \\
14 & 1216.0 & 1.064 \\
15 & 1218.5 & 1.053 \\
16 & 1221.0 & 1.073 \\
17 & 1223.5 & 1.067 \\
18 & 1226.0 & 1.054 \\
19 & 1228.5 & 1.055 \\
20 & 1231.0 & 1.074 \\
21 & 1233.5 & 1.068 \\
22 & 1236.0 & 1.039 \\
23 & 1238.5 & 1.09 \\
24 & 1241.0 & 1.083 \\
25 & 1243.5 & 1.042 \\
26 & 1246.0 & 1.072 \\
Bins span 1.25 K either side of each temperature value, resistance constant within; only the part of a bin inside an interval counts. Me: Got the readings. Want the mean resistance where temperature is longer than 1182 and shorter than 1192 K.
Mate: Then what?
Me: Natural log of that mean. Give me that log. 0.046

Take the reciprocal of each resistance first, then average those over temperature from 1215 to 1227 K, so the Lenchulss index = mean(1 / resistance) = 0.941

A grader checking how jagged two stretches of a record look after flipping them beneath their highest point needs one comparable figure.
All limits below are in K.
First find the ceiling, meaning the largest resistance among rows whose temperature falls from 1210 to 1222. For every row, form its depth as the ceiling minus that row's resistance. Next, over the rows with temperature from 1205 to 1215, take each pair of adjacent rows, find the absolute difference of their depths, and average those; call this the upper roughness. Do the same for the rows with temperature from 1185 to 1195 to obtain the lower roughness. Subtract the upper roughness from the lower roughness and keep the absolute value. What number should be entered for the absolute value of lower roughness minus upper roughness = 0.013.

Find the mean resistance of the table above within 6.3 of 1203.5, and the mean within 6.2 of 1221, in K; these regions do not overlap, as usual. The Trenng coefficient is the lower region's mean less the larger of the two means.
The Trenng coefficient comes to -0.010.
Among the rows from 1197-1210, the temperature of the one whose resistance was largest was 1203.5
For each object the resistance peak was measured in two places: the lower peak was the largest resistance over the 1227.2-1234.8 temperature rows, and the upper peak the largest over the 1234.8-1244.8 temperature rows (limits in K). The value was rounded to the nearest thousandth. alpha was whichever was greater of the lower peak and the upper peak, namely 1.090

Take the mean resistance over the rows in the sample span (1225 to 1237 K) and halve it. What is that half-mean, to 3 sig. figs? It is 0.529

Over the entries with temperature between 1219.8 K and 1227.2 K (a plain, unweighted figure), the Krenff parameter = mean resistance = 1.06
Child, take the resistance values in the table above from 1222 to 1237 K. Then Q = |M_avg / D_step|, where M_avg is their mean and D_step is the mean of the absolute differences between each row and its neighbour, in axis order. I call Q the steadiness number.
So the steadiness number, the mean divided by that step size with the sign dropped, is 78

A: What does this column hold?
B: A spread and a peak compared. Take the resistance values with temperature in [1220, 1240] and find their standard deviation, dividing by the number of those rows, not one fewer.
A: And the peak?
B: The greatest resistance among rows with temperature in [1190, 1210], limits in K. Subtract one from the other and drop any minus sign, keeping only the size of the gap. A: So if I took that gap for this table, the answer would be 1.101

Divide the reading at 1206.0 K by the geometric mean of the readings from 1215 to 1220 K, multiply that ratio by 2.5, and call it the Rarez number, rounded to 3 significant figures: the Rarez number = 2.47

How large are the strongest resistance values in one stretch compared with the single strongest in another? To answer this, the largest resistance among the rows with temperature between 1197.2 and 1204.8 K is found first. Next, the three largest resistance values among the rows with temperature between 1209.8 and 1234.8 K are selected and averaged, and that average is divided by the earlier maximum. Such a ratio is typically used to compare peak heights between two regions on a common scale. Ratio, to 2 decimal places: 1.02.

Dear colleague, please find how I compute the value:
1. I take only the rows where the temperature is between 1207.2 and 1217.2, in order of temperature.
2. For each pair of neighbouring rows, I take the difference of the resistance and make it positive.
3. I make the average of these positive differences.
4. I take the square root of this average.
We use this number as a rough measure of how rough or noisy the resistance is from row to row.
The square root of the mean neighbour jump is 0.11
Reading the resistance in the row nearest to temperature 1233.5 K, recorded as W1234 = 1.068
